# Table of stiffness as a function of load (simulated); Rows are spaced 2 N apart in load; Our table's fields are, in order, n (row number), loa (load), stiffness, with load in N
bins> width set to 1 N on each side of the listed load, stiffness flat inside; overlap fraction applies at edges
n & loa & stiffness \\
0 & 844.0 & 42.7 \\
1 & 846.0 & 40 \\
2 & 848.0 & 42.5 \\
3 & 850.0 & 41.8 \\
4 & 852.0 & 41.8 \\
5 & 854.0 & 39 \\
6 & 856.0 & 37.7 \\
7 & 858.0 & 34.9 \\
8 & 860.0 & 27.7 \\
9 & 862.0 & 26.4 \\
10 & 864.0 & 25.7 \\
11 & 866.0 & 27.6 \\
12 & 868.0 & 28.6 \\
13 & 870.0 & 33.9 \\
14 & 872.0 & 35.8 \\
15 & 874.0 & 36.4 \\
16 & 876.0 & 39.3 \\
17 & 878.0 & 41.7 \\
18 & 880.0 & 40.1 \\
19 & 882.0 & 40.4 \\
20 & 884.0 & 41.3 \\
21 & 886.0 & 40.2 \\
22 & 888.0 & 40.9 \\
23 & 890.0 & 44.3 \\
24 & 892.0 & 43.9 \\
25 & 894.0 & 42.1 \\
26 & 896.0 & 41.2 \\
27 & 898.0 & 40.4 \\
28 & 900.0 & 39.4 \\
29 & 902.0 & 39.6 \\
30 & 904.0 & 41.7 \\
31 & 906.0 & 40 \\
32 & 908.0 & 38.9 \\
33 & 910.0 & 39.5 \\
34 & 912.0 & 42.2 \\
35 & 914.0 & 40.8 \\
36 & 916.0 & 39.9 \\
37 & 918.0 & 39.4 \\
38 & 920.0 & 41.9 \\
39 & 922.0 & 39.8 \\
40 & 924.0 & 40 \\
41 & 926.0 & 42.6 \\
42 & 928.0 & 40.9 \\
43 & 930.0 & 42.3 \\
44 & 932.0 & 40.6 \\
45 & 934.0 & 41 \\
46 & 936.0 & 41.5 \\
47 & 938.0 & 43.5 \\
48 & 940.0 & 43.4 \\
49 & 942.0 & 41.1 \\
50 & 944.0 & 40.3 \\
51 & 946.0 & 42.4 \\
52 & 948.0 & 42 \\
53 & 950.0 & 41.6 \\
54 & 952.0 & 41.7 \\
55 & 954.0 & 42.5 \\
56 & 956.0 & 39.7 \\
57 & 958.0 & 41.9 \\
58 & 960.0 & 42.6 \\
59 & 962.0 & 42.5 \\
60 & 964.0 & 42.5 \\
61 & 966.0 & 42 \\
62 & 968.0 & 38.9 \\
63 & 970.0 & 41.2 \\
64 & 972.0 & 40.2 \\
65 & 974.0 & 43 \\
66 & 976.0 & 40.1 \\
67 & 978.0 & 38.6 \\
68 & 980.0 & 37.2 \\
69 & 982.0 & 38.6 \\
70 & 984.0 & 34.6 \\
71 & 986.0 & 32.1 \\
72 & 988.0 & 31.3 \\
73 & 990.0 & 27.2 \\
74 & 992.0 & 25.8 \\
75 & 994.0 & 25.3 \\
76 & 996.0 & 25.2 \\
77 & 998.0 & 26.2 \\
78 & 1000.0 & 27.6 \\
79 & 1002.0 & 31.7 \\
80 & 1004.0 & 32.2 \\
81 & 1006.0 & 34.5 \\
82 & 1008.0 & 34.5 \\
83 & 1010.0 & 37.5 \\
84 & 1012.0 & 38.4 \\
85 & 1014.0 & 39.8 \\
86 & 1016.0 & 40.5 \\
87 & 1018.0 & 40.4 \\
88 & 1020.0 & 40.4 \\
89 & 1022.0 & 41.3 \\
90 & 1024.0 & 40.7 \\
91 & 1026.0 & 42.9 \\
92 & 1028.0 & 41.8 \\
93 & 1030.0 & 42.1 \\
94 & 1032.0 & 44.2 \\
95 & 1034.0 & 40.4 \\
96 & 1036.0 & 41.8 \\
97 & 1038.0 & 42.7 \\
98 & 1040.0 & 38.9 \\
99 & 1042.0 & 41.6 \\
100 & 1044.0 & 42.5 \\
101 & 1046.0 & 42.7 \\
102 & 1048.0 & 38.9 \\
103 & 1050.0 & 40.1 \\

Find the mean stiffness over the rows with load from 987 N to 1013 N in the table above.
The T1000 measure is 30.6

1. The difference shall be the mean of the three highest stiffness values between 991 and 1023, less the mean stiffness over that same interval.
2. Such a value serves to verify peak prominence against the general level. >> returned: 6.9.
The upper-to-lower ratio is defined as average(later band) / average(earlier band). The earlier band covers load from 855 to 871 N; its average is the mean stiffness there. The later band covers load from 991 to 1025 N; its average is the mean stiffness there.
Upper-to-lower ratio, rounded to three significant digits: 1.13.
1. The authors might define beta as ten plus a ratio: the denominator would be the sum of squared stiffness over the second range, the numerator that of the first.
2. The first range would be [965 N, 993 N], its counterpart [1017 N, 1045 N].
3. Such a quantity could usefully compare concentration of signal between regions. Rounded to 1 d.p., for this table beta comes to 10.8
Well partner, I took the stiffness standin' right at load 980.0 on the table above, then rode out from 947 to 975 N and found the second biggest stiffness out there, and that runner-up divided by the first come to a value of 1.15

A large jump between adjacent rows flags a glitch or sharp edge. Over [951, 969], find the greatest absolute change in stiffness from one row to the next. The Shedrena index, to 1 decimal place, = 3.1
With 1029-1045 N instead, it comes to 3.8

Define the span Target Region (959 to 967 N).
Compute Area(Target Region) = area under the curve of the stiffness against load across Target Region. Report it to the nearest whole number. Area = 339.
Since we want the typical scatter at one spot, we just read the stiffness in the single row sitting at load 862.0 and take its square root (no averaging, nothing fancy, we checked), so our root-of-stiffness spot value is 5.14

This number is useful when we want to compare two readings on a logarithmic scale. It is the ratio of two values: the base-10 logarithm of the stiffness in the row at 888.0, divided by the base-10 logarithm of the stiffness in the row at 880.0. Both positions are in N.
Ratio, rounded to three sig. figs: 1.01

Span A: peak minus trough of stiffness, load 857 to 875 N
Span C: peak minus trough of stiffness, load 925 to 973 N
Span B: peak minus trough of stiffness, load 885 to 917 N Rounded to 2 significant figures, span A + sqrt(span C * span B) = 16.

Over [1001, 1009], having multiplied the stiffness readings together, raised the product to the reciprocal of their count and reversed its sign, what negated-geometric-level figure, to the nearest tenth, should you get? -33.2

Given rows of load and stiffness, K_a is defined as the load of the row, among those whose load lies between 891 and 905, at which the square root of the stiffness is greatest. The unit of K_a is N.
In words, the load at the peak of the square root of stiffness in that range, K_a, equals 892.0 N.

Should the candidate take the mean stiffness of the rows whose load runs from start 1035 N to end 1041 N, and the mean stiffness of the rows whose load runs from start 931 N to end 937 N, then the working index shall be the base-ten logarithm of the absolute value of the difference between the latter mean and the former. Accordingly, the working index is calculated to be -1.0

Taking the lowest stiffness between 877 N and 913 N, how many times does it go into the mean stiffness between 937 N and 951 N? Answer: 1.08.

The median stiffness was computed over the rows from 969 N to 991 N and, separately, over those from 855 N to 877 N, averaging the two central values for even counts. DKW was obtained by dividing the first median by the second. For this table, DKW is 1.14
